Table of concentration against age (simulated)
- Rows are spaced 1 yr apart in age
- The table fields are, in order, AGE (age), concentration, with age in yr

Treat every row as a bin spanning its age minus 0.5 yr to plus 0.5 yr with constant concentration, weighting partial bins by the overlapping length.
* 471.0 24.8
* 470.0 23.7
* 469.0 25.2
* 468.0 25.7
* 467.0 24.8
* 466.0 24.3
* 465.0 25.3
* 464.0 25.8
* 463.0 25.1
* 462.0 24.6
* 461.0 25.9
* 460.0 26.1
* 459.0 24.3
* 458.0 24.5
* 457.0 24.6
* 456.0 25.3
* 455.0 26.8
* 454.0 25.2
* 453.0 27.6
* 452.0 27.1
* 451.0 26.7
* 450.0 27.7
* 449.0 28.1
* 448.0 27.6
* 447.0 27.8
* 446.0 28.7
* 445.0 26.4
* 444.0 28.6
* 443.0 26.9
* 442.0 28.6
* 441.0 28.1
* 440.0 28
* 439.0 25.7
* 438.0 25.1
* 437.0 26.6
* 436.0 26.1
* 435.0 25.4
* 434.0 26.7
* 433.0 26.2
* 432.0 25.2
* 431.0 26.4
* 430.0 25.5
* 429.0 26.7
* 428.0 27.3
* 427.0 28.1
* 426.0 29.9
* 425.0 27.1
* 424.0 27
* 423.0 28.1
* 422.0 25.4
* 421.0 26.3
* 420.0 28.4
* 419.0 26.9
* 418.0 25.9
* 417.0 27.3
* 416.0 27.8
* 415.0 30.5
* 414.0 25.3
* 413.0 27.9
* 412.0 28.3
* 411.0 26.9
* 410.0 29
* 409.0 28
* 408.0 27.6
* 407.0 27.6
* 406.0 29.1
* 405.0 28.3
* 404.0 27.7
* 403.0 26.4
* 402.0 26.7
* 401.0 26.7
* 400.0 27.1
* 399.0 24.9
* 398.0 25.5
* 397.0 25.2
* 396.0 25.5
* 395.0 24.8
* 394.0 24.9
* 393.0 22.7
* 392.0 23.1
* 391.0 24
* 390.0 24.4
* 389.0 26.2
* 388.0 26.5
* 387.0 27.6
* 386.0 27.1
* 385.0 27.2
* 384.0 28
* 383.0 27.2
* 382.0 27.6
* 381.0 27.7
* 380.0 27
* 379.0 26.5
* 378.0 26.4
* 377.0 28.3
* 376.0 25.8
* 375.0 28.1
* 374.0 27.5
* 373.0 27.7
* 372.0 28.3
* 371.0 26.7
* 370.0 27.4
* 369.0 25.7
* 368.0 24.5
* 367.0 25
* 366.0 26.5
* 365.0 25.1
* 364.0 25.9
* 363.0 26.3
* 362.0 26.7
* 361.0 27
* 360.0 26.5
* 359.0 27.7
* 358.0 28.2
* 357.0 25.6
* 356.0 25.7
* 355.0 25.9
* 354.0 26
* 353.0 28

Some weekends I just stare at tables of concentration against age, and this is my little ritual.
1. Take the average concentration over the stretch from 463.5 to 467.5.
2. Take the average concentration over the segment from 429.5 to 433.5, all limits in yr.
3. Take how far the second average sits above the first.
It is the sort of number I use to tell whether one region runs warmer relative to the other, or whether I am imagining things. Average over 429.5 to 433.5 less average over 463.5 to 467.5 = 0.8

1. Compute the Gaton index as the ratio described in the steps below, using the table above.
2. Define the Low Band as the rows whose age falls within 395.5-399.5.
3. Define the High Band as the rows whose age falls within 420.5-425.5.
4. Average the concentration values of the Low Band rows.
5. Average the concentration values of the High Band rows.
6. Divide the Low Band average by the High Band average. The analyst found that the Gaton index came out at 0.94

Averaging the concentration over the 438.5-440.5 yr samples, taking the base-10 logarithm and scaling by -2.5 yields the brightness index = -3.57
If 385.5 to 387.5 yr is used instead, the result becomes -3.59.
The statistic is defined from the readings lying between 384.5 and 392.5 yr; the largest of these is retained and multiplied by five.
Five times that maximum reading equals 138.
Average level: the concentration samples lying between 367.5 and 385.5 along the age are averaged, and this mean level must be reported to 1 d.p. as 27.1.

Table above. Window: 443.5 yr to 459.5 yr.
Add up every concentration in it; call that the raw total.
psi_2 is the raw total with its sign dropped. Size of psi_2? 427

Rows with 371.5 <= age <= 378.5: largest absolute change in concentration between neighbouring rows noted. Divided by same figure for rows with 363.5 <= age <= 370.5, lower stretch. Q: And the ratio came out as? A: 1.5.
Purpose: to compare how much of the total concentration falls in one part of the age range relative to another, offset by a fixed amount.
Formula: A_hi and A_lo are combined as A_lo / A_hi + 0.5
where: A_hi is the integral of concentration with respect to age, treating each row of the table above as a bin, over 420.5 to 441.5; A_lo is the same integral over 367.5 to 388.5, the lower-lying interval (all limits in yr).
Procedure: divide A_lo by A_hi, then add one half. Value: 1.51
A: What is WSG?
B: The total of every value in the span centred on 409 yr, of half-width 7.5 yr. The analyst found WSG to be 417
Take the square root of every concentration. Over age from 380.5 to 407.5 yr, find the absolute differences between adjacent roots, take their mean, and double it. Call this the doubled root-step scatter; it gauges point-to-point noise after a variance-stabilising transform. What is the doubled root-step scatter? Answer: 0.14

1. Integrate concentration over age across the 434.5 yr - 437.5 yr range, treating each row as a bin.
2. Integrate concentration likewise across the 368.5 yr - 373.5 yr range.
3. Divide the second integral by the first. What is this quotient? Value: 1.7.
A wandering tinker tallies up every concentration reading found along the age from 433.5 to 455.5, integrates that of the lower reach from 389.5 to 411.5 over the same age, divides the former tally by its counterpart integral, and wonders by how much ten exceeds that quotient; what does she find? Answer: 8.97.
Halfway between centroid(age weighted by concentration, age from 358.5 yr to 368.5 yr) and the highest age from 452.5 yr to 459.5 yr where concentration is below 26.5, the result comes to 411.2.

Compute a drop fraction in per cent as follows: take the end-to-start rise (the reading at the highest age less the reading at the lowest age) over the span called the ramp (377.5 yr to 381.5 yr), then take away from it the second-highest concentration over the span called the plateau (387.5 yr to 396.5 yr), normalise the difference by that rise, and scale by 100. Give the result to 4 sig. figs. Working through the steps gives -1915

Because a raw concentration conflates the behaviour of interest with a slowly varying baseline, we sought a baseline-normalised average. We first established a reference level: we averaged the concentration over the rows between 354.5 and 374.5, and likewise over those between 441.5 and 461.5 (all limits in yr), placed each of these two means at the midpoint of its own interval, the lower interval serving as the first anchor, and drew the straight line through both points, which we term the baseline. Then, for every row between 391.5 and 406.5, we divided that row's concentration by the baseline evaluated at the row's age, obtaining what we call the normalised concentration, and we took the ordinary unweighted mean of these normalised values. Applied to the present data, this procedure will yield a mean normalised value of 0.97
